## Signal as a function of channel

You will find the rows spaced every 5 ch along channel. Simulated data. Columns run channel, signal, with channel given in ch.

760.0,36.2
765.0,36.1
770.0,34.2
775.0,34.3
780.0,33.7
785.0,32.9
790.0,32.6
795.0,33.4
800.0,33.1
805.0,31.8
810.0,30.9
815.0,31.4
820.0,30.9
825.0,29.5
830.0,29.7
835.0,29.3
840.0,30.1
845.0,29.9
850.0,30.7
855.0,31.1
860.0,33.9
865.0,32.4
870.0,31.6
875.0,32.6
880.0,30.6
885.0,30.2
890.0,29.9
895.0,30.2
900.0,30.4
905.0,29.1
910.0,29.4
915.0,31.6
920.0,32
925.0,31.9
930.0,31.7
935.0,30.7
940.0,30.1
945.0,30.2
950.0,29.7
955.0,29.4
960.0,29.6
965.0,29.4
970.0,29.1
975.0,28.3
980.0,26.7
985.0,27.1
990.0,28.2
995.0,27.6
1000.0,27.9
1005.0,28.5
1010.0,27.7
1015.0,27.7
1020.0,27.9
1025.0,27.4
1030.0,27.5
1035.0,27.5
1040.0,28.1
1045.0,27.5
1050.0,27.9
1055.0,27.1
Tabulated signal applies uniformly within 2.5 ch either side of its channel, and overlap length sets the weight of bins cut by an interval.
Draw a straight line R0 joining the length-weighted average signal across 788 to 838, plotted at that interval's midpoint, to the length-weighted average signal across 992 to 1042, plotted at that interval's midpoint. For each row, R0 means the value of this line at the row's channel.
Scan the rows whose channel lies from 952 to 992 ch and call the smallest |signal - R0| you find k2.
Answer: 0.04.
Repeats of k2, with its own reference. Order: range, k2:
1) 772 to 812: 0.39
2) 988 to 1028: 0.04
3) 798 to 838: 0.20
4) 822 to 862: 0.09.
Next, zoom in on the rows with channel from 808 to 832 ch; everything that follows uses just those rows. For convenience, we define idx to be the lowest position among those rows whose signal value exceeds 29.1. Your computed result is 810.0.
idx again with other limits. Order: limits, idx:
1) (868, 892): 870.0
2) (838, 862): 840.0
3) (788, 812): 790.0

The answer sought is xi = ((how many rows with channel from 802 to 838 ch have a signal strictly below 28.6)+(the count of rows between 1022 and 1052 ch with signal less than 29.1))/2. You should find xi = 3.0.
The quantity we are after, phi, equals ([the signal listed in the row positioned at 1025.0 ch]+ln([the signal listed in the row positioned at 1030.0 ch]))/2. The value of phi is 15.4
